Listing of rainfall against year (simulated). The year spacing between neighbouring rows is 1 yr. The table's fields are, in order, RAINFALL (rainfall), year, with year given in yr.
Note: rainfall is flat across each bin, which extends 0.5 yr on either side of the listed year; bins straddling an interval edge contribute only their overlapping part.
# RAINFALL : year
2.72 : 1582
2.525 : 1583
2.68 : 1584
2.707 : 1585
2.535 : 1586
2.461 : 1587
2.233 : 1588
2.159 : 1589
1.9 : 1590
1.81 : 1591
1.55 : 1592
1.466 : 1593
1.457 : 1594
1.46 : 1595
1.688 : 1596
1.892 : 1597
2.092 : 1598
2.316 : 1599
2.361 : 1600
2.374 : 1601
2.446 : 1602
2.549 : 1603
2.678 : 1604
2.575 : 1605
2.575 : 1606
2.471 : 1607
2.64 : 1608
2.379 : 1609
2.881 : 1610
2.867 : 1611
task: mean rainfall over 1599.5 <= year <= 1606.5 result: 2.51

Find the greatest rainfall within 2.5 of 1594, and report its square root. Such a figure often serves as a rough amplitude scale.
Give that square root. 1.30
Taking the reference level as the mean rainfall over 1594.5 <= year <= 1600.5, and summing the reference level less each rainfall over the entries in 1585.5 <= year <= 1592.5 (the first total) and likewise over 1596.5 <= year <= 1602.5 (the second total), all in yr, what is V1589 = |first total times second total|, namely 1.5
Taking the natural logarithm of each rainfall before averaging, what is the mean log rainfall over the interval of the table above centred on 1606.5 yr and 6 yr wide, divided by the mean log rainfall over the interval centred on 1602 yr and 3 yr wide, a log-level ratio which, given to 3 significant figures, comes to 1.04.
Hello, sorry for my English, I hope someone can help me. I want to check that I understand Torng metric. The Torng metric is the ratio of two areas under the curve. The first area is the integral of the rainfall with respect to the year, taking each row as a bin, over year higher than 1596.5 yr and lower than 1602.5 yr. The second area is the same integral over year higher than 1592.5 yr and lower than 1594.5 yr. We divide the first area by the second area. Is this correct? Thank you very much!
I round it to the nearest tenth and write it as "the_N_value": 4.6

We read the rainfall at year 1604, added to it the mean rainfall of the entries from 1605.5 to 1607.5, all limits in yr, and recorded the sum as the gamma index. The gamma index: 5.2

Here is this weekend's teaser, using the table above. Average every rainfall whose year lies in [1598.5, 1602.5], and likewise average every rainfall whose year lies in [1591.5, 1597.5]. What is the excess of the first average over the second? 0.8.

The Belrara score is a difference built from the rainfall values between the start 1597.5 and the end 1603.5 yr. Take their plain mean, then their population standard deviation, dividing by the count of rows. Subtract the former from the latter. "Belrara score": -2.2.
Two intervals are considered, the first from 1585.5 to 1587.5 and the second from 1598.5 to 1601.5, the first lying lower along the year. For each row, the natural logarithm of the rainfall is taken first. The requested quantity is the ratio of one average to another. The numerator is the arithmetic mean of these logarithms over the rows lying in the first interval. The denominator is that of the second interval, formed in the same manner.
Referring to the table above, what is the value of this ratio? 1.1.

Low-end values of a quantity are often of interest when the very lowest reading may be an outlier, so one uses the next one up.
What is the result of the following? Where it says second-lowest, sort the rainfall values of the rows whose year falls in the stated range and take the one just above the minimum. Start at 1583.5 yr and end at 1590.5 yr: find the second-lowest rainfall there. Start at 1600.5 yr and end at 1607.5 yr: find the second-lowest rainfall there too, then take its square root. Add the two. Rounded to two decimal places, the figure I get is 3.72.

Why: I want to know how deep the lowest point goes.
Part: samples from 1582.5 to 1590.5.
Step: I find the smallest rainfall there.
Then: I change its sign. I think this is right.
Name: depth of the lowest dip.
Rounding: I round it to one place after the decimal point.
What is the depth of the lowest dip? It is -1.9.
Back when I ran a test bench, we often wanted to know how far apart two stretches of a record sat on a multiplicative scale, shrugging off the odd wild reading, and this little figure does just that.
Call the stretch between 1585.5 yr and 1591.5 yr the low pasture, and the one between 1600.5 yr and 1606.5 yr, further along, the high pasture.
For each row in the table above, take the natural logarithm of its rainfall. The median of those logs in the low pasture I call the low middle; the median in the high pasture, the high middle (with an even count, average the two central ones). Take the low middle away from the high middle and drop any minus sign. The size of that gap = 0.2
